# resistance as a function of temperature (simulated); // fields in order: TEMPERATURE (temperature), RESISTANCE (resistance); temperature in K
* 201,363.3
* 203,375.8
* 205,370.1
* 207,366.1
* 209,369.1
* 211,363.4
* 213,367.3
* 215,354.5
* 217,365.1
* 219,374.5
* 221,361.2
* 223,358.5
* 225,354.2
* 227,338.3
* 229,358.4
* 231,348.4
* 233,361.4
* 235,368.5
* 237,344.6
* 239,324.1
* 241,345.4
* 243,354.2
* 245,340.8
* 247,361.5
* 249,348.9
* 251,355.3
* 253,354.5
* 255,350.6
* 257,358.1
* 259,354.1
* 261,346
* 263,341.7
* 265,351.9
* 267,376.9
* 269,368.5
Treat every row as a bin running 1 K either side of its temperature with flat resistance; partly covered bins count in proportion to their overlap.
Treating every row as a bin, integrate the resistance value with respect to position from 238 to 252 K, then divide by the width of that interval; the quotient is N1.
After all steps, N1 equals 347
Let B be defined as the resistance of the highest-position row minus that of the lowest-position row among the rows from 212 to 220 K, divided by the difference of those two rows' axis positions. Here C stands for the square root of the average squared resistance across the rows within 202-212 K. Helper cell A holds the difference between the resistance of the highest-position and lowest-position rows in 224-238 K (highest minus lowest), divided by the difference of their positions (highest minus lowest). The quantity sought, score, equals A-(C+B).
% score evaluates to -371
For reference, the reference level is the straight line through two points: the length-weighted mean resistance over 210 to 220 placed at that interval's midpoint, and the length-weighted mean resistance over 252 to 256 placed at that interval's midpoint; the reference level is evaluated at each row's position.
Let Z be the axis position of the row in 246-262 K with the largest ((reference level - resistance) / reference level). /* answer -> 249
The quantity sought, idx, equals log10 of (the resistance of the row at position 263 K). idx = 2.53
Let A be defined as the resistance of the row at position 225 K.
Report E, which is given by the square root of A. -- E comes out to 18.8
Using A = 354.2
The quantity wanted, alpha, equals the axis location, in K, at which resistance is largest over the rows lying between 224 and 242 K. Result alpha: 235 K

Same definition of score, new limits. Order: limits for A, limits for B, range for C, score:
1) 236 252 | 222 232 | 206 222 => -363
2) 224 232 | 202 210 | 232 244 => -350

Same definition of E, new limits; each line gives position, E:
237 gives 18.6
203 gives 19.4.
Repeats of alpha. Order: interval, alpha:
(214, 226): 219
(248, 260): 257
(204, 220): 219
